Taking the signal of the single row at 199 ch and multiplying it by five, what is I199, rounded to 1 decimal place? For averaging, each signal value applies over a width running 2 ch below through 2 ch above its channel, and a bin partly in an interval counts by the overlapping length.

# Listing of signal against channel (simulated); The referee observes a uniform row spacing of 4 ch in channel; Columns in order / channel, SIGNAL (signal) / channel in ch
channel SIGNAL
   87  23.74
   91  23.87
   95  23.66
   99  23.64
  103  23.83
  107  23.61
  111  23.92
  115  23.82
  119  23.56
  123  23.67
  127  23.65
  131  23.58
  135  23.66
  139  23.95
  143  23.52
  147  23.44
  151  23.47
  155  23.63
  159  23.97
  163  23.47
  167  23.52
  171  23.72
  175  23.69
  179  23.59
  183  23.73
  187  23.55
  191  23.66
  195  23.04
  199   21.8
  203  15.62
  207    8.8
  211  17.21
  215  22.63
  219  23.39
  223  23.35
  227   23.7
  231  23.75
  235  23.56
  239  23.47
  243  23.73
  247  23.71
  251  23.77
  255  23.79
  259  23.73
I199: 109.0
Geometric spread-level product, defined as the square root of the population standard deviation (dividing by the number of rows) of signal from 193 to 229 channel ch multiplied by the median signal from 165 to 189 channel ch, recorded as 11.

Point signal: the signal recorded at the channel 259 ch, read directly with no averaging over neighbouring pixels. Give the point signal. 23.73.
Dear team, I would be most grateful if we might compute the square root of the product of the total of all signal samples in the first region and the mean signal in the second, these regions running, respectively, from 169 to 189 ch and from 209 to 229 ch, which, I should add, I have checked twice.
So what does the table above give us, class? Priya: 51.1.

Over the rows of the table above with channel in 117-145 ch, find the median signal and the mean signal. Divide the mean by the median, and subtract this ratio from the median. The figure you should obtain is 22.6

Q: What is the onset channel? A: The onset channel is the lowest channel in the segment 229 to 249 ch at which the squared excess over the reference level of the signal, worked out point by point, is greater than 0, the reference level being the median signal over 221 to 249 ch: 231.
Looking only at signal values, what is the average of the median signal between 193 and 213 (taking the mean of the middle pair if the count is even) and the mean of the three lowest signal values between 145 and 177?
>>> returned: 20.3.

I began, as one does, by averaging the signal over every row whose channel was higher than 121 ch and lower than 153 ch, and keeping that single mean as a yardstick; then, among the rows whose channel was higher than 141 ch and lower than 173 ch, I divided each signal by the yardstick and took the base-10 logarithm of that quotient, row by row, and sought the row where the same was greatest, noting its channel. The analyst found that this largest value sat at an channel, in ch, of 159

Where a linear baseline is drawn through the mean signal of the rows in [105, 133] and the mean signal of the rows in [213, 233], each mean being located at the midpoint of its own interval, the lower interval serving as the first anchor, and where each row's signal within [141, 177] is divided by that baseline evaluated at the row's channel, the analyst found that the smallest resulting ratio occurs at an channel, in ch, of 147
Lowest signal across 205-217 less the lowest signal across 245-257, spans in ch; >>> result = -14.9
